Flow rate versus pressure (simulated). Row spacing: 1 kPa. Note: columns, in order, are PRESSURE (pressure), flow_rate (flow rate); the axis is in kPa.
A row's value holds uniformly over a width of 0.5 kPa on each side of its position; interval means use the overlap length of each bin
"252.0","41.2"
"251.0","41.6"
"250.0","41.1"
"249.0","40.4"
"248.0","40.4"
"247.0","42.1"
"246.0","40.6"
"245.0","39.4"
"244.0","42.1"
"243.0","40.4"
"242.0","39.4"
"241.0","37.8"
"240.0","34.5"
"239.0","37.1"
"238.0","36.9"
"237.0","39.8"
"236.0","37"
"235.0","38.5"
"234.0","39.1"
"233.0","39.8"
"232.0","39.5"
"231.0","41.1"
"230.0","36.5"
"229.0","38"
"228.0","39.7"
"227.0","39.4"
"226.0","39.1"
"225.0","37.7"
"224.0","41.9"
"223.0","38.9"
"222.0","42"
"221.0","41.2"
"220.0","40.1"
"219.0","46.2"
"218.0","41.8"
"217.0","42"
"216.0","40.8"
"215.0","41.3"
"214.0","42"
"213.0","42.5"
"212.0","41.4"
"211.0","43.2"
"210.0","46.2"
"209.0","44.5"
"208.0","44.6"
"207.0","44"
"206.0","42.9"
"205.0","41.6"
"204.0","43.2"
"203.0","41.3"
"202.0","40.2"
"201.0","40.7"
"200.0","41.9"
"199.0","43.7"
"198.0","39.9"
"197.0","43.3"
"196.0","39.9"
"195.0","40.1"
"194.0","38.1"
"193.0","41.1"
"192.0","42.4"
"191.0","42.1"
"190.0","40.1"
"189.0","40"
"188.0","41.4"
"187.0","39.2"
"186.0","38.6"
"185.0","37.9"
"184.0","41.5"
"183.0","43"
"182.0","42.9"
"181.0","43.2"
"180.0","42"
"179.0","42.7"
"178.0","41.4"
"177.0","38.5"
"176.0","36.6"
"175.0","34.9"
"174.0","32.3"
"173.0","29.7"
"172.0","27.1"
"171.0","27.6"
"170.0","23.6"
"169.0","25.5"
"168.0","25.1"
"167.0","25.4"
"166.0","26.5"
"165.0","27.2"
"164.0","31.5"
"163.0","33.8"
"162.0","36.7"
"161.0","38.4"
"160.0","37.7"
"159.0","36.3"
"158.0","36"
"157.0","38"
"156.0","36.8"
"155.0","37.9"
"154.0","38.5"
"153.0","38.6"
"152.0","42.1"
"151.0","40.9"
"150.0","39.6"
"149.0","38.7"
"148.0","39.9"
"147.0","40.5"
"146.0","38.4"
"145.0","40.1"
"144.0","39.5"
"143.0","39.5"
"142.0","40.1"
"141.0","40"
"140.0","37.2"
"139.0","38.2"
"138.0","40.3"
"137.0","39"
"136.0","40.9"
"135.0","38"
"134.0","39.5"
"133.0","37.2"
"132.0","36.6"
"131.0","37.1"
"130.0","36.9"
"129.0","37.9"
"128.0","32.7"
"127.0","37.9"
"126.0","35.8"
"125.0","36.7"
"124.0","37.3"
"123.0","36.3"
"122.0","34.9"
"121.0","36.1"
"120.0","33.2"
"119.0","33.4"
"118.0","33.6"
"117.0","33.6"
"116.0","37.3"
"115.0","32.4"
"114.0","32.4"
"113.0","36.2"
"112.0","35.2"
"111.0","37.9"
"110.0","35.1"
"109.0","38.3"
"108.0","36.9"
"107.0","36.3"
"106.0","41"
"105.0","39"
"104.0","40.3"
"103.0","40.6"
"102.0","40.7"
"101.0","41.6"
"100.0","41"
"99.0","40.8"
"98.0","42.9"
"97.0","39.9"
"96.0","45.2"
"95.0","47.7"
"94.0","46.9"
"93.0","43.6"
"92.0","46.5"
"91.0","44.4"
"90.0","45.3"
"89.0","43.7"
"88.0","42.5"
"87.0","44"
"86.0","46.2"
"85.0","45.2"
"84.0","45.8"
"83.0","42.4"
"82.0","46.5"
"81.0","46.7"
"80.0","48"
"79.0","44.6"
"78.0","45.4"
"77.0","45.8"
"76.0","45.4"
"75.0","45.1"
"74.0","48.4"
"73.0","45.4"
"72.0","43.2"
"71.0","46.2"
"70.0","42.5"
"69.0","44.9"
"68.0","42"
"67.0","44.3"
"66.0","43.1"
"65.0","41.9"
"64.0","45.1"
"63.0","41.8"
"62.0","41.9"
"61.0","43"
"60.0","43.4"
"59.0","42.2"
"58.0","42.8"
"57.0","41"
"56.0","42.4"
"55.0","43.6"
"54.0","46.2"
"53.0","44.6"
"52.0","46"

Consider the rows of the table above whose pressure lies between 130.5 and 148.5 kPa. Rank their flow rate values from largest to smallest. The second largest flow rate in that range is 40.5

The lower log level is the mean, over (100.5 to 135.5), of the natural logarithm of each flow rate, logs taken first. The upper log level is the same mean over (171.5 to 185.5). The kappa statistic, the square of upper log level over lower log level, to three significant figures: 1.02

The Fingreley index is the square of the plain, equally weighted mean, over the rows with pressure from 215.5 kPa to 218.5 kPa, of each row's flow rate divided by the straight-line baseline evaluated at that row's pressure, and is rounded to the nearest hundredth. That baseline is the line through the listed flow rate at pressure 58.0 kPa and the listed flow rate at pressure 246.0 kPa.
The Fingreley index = 1.03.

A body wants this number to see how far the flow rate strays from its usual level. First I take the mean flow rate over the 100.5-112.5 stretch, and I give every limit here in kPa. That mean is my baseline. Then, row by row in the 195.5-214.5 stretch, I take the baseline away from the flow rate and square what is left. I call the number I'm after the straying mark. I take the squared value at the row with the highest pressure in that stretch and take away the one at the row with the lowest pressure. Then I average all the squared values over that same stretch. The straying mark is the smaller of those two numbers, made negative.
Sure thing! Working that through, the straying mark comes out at -10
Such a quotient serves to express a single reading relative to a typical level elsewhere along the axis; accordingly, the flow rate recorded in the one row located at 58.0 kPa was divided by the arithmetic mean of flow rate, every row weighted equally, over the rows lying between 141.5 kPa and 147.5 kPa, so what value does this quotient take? 1.08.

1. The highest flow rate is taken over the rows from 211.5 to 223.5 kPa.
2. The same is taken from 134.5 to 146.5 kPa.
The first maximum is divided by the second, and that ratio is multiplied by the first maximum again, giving 52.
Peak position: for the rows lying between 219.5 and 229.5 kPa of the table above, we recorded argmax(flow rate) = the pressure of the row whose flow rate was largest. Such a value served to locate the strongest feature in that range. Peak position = 222.0 kPa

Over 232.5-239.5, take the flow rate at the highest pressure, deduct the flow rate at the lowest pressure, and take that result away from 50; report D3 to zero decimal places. 53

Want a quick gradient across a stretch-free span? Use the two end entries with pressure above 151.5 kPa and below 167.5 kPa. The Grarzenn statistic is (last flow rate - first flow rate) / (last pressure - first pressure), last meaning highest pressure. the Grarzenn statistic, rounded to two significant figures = -1.1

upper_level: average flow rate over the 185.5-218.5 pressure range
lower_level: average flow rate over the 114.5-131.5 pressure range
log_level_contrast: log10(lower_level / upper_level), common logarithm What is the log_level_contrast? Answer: -0.07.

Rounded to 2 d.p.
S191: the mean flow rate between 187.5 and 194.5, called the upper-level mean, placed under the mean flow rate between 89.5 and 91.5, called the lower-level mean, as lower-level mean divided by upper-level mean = 1.10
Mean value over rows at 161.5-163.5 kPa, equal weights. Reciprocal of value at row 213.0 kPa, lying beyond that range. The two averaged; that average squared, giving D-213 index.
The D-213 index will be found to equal 311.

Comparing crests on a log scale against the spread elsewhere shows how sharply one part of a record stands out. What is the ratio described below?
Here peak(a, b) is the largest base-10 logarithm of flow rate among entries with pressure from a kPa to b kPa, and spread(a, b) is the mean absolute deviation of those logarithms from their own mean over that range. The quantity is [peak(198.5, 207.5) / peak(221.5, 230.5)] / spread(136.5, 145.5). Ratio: 114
